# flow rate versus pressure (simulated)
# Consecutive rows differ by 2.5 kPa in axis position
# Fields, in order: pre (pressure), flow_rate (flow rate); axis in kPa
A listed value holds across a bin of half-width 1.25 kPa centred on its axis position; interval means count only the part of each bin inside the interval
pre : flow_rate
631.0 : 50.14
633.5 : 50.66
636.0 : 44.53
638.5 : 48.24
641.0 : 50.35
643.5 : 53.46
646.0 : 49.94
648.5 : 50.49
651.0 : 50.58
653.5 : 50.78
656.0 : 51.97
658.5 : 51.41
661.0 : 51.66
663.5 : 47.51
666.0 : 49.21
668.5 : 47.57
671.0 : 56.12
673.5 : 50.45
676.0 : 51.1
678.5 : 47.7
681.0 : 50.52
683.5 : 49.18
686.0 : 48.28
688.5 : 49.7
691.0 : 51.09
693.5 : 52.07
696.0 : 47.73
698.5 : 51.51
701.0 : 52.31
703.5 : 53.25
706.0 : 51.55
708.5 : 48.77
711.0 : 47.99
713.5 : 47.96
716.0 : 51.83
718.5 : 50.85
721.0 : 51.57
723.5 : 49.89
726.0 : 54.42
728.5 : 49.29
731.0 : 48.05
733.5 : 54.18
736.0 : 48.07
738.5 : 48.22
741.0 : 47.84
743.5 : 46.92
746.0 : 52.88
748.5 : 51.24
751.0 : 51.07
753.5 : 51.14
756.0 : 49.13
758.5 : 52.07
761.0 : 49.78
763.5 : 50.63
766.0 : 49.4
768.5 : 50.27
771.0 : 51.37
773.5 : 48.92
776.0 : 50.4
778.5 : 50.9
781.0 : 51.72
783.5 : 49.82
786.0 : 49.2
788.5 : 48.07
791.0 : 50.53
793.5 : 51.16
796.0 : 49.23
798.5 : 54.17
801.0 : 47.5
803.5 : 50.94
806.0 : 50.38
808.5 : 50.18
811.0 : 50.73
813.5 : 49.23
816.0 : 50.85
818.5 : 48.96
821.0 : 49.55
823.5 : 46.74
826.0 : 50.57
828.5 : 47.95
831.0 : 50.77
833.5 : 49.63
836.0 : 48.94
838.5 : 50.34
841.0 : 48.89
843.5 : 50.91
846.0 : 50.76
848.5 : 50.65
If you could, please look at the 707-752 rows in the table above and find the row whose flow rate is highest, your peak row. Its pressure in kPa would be 726.0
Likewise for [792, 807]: 798.5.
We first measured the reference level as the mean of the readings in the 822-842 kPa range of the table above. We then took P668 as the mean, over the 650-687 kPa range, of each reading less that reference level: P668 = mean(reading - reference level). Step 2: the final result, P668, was 1.0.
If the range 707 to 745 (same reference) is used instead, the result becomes 0.5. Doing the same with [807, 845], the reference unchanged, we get 0.4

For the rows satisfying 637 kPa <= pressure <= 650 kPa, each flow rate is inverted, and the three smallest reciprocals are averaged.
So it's 0.0195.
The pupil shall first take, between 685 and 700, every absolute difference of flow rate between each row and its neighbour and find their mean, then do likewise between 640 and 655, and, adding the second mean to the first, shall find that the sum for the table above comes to 3.88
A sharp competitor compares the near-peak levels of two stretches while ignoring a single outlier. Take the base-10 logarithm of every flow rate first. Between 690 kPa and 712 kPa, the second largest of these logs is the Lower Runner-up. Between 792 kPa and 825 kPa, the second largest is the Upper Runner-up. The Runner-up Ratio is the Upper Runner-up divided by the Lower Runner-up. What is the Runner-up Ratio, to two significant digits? 0.99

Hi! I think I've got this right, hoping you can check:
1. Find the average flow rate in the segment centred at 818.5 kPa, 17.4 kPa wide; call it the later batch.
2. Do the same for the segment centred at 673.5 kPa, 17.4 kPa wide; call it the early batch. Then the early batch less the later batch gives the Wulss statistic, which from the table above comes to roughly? 0.9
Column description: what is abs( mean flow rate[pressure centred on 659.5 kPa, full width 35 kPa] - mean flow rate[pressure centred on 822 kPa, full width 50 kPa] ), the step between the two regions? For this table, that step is 1.0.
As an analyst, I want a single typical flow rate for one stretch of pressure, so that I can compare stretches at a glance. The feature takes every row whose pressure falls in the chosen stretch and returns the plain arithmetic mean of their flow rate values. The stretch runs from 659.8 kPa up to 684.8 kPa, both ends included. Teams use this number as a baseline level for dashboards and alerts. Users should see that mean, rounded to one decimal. 50.1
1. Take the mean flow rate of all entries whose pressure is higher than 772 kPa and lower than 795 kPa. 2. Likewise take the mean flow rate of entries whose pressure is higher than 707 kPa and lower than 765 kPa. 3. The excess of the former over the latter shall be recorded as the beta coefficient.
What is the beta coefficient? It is -0.1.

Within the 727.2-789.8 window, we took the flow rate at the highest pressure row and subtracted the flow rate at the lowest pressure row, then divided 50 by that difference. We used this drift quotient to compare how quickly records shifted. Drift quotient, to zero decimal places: -41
